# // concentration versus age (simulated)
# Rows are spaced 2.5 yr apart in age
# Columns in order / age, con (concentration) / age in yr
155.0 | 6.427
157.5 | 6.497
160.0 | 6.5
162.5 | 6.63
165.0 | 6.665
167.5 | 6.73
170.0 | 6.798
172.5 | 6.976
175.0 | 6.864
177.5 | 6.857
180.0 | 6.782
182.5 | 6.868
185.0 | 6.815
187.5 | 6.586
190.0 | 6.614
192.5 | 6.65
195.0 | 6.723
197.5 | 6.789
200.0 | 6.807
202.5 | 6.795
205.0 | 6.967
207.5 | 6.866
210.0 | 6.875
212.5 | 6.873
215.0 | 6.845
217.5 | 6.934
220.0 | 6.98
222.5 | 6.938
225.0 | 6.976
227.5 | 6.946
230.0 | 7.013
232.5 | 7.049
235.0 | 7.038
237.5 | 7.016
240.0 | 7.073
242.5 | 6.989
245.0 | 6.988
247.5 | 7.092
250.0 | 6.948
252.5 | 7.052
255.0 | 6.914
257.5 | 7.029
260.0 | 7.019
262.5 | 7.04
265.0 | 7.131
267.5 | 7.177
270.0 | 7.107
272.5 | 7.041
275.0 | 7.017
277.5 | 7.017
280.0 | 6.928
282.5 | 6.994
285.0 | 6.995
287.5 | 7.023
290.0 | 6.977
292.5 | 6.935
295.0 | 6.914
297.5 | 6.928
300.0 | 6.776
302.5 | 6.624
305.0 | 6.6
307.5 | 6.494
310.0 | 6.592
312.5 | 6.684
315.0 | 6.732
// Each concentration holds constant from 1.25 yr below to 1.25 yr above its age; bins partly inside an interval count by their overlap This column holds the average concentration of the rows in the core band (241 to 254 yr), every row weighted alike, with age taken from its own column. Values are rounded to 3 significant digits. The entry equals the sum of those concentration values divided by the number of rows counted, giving 7.01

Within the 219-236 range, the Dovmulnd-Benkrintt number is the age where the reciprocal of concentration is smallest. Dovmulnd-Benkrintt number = 232.5 yr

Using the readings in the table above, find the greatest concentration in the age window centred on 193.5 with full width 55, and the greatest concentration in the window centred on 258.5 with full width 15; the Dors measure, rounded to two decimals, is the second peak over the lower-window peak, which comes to 1.02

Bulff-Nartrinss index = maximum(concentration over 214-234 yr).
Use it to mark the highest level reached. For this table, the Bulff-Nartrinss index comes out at 7.049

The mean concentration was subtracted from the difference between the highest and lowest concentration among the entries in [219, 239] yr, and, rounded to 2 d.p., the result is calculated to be -6.88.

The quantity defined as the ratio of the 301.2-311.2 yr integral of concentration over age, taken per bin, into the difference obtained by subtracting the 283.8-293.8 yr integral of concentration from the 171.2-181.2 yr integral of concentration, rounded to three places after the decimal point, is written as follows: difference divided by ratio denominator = -0.017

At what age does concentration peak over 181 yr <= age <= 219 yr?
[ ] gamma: 205.0 yr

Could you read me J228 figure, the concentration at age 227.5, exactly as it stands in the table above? 6.946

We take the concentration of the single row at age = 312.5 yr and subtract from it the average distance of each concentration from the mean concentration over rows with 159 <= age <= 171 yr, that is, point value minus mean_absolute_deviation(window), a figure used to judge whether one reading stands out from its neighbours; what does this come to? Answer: 6.60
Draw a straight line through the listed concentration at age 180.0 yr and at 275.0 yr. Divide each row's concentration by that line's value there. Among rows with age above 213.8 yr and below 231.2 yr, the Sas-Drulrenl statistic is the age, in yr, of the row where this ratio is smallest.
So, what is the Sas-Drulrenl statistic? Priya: 215.0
